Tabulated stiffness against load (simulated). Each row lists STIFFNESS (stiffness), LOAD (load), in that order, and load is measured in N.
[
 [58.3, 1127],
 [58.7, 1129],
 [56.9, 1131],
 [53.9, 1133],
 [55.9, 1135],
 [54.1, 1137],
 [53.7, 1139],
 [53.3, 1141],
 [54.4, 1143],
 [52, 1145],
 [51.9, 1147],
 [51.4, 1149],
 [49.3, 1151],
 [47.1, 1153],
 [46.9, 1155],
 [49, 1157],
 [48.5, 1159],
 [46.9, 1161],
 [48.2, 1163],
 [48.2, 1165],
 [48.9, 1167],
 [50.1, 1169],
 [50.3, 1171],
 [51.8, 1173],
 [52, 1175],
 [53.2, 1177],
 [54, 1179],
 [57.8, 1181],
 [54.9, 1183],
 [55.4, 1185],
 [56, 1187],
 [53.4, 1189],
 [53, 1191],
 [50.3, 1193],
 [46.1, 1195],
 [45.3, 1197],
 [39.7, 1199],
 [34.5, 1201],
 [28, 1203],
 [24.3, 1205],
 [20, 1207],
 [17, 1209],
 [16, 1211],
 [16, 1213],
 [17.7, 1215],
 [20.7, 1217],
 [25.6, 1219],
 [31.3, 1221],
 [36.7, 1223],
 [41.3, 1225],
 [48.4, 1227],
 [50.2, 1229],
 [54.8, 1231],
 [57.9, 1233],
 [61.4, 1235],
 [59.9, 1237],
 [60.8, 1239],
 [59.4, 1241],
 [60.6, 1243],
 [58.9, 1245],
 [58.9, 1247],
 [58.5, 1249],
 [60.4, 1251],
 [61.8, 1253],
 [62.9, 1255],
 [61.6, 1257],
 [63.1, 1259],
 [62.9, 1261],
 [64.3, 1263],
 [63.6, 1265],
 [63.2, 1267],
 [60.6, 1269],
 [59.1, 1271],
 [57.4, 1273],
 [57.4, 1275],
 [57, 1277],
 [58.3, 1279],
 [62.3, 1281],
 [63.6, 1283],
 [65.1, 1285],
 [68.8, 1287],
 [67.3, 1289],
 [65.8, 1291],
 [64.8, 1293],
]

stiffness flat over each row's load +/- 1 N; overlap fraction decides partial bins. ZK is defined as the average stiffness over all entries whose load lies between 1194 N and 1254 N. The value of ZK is 42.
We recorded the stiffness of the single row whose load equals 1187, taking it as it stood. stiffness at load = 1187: 56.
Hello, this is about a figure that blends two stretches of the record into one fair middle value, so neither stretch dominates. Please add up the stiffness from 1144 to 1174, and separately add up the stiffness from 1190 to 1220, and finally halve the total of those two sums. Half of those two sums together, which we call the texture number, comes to 597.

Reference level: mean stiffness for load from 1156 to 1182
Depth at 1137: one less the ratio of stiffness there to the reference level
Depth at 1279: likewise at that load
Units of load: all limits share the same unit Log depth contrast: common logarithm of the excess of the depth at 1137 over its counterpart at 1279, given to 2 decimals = -1.08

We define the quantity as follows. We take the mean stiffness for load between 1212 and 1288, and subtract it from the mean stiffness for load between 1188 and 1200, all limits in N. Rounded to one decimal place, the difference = -6.0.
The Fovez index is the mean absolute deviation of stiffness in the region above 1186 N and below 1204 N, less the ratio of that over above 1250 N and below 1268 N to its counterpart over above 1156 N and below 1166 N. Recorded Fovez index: 6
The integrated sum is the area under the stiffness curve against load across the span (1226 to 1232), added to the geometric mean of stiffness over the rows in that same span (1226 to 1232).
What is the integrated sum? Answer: 358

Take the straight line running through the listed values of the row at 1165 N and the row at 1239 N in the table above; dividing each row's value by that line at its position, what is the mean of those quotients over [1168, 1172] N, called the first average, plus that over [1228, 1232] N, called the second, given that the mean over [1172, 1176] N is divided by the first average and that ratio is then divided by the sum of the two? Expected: 0.53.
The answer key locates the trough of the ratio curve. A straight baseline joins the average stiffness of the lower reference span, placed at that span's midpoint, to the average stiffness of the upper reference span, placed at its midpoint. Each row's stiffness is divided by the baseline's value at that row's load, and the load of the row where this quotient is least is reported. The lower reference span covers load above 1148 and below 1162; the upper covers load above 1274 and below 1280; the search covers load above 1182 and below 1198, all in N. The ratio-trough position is 1197 N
